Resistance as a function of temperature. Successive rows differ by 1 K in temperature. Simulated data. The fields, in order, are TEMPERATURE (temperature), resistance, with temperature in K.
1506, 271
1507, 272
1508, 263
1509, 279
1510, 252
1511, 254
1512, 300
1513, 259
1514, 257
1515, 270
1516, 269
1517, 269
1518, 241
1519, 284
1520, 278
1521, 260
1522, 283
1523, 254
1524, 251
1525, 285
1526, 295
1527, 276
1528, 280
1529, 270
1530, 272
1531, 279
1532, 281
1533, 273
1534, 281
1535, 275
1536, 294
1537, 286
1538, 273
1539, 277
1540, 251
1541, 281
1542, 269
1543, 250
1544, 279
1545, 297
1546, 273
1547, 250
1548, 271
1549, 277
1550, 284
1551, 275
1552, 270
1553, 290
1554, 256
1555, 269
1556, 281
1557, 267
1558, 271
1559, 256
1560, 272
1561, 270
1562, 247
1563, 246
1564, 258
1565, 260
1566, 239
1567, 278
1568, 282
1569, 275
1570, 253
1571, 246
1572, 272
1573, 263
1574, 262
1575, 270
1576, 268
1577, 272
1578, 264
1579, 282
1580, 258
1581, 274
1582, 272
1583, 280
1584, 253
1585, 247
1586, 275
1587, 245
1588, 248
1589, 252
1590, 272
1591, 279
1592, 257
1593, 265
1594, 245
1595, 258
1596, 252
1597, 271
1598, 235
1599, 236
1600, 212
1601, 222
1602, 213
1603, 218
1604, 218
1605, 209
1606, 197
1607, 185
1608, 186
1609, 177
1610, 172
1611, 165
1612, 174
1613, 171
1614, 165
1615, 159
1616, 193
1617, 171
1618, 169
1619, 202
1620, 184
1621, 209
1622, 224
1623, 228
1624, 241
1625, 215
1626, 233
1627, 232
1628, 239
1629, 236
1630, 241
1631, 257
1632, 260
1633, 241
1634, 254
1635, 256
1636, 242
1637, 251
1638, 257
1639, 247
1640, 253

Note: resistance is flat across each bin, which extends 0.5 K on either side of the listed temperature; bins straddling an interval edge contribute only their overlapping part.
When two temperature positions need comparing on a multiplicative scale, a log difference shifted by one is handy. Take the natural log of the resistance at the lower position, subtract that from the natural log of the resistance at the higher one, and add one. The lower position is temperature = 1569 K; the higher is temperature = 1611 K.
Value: 0.49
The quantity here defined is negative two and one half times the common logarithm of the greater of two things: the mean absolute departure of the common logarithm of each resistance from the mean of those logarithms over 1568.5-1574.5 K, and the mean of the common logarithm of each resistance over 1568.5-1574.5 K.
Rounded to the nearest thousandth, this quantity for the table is -0.959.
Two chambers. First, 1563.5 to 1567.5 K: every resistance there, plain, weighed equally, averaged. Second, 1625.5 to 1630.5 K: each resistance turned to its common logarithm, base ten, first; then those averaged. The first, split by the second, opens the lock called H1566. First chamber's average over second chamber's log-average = 109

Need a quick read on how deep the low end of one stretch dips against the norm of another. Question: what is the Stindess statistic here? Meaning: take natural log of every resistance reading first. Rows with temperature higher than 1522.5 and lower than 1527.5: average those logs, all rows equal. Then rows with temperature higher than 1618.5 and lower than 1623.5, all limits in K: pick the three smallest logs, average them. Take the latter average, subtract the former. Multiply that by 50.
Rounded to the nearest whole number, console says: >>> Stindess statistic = -16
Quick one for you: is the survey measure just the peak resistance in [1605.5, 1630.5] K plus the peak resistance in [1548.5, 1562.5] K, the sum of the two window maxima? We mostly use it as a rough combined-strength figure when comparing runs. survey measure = 531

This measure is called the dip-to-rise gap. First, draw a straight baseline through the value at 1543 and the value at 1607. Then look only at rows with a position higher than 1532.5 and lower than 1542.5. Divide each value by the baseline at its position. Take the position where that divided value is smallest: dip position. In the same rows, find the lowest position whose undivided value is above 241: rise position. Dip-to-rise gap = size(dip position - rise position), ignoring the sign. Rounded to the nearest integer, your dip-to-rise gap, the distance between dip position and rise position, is 7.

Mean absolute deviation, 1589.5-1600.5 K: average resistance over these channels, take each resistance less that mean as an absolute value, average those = 15.4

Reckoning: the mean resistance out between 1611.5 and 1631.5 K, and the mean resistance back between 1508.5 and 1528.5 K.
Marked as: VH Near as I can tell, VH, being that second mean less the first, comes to 63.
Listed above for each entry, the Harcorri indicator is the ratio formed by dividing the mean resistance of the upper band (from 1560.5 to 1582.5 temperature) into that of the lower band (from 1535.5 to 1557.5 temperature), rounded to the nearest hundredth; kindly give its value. 1.04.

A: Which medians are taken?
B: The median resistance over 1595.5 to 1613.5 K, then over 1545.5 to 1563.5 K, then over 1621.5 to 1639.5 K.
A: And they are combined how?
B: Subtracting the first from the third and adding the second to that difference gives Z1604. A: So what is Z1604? 301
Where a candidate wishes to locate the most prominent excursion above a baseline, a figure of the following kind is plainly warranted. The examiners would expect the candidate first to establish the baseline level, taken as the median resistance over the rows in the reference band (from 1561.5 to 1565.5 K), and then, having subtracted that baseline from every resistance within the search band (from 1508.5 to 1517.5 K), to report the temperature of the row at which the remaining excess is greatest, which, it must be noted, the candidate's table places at 1512 K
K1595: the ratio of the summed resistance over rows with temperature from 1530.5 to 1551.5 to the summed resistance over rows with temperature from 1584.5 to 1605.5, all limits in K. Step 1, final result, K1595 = 1.13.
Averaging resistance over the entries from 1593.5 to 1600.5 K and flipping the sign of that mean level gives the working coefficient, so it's -244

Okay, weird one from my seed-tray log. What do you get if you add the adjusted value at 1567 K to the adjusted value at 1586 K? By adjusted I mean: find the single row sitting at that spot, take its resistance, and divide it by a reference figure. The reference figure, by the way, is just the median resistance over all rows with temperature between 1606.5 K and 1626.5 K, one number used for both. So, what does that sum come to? 3.00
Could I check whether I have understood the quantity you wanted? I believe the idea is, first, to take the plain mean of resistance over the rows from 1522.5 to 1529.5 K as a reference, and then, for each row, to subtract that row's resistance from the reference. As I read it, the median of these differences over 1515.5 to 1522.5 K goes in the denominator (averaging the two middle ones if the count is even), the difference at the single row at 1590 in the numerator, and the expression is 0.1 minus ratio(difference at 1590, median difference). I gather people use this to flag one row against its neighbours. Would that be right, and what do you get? 0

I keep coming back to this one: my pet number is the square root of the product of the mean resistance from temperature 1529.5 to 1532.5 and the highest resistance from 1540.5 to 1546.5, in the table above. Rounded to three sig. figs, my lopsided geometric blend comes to 287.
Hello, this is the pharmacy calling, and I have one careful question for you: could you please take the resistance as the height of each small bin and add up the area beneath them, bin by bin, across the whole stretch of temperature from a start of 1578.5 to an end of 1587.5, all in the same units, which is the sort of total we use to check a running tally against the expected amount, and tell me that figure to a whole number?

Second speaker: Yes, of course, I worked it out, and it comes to 2386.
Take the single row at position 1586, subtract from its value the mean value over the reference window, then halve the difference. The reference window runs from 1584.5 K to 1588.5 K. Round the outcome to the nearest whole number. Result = 11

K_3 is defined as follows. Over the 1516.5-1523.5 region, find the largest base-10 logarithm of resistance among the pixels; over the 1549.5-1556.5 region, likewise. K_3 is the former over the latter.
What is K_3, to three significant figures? 0.996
